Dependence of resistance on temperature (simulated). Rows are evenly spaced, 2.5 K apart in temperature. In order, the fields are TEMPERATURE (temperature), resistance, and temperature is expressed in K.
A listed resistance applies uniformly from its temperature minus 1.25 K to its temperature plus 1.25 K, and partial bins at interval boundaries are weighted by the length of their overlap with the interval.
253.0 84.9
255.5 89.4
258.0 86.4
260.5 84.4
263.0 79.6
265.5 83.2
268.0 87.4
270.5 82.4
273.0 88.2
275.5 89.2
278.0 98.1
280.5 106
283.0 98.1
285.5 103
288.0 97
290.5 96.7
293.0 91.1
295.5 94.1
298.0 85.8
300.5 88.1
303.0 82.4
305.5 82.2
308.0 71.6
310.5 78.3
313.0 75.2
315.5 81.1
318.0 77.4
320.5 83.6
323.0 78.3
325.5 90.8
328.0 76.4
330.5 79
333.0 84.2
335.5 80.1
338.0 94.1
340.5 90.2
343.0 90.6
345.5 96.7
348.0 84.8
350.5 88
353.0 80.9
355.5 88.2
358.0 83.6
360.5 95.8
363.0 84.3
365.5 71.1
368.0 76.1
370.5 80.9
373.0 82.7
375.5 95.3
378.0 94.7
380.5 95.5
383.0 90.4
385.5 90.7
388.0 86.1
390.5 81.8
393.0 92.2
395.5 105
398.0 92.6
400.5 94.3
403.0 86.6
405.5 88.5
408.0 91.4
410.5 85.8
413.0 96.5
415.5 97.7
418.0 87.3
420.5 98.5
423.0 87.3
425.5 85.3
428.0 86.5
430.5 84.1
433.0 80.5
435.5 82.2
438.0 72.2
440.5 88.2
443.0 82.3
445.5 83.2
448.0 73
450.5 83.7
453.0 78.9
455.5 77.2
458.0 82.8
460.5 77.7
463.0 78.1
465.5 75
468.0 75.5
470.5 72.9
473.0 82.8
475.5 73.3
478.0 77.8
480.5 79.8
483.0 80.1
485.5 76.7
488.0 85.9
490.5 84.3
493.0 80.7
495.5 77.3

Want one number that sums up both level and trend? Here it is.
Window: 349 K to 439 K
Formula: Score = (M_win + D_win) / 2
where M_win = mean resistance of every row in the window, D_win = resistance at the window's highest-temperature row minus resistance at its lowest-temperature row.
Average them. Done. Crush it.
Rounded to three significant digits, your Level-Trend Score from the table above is 36.0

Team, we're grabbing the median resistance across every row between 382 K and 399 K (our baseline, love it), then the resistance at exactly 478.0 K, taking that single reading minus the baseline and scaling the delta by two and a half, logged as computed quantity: -32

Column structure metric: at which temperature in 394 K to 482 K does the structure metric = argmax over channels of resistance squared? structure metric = 395.5 K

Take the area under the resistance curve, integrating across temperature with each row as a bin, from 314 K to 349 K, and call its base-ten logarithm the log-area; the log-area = 3.47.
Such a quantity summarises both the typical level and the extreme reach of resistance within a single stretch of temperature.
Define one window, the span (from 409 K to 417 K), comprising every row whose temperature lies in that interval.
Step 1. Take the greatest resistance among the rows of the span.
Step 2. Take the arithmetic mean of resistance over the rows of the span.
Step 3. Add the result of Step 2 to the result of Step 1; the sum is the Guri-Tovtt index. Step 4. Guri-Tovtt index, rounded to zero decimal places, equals 191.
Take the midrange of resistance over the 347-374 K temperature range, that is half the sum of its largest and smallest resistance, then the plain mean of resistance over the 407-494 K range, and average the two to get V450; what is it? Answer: 82.9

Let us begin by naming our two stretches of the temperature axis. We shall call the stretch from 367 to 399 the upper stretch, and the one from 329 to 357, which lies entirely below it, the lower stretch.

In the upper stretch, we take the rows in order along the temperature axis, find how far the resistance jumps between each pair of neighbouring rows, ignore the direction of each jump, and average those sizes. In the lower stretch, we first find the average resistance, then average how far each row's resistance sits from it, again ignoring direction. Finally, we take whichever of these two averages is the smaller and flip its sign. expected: -4.71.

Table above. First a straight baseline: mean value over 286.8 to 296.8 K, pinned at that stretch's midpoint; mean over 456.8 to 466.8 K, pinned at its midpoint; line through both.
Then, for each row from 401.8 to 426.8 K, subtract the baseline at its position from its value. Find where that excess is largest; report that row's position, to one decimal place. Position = 420.5 K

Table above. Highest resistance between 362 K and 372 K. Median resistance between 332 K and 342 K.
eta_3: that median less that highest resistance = 2.9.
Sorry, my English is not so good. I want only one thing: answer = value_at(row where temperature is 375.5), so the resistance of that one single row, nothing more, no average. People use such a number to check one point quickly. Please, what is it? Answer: 95.3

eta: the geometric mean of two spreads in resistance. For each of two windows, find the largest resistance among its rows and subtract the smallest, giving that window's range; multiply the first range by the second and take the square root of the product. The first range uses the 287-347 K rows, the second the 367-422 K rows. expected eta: 27.1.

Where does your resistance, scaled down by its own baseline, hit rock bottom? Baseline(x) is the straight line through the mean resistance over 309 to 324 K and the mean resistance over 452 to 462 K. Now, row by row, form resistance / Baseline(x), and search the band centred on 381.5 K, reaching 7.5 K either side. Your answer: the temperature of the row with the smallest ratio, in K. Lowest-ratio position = 388.0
